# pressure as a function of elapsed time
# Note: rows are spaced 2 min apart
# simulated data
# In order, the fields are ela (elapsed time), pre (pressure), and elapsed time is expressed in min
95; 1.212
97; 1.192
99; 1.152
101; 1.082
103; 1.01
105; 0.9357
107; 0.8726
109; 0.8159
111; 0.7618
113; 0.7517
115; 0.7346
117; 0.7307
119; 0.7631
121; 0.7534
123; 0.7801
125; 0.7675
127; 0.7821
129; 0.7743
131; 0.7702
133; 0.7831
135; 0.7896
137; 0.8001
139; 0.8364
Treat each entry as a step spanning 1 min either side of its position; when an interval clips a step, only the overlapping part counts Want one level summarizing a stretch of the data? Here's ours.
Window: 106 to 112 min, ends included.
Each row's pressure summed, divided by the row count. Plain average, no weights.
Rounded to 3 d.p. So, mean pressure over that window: 0.817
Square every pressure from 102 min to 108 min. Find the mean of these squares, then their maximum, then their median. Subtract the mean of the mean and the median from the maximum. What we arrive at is 0.139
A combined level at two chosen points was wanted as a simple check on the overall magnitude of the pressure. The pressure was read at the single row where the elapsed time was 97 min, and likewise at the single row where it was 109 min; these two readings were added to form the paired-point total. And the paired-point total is 2.01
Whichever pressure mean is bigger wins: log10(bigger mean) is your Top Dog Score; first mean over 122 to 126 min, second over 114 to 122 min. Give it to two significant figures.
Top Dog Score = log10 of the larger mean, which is -0.11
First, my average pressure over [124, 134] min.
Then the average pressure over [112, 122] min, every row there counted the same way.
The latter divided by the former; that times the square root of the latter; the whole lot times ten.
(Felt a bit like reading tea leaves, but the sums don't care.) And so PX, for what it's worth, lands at 8.3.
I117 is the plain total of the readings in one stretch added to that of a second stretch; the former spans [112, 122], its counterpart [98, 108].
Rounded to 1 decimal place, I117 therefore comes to 8.8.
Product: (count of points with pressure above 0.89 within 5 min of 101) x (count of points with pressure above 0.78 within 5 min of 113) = 5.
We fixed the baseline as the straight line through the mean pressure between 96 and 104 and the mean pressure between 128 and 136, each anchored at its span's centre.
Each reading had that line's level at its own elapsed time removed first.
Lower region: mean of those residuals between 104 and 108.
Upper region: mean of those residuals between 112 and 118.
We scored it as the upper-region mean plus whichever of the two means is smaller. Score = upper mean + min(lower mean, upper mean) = -0.43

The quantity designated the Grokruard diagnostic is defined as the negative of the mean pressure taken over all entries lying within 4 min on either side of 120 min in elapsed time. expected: -0.76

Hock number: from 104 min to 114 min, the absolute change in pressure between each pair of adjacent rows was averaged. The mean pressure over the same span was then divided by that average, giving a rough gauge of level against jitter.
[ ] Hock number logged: 18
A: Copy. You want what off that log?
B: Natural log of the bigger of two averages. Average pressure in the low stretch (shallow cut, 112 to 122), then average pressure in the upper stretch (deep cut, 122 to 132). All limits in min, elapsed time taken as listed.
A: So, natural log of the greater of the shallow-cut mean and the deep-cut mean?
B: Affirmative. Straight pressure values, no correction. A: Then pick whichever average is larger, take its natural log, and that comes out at -0.26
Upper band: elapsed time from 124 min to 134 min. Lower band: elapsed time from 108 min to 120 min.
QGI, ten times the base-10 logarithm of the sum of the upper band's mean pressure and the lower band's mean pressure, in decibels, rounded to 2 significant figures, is 1.9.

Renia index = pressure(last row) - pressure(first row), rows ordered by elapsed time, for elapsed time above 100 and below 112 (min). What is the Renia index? -0.320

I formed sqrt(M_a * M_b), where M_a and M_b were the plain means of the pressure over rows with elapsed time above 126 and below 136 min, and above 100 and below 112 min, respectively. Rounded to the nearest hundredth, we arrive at 0.84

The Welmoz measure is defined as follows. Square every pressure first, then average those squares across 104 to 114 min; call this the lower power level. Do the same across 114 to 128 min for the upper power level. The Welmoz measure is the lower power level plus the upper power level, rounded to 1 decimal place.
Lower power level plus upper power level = 1.3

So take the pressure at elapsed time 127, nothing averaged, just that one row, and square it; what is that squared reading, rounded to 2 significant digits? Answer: 0.61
